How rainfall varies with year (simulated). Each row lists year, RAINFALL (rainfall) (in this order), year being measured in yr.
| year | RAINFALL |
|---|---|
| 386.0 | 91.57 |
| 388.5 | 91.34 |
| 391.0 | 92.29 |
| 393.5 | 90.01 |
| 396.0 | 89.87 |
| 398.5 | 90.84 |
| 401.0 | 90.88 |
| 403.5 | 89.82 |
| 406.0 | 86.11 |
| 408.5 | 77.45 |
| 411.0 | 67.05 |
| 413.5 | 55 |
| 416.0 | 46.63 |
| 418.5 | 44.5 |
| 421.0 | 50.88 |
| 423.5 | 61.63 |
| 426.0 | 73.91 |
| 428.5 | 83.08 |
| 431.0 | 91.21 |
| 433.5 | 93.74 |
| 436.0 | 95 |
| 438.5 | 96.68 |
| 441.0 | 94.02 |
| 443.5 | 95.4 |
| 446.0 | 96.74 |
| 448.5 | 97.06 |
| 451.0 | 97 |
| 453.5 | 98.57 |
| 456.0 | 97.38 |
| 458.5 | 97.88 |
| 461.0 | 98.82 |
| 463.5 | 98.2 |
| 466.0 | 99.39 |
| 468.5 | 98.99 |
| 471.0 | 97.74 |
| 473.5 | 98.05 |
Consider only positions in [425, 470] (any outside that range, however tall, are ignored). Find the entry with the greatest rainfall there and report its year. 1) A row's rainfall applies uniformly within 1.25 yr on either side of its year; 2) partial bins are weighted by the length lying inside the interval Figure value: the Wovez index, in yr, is 466.0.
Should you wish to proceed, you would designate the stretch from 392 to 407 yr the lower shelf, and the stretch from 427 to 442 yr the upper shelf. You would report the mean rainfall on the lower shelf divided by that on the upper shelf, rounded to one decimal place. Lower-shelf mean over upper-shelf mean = 1.0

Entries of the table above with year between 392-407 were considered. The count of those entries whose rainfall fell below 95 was 6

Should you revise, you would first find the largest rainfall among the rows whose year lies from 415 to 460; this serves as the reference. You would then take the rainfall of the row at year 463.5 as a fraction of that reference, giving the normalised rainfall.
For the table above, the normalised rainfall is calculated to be 1.00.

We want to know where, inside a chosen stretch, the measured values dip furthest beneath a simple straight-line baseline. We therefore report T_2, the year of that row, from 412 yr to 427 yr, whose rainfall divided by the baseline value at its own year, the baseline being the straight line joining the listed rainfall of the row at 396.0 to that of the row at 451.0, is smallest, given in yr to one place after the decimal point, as 418.5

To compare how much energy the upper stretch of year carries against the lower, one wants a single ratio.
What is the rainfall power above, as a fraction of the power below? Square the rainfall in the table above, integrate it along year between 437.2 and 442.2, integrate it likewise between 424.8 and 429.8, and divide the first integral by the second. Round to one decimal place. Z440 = 1.5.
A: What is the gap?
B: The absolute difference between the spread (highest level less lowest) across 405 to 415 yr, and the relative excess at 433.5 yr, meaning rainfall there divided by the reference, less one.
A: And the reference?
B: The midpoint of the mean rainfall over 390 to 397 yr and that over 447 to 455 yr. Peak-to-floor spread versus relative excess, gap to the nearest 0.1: 31.1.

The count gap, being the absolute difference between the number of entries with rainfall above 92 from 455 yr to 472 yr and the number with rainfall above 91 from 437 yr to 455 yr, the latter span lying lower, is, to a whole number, 0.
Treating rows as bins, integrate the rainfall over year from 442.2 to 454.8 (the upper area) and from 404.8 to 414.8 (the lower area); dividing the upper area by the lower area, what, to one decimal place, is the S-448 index 1.7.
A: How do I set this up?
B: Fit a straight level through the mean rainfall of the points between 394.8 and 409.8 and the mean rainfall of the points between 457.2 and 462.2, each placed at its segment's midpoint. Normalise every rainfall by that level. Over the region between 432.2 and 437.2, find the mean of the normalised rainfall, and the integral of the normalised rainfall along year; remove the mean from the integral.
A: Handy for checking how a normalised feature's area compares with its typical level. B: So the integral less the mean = 4.03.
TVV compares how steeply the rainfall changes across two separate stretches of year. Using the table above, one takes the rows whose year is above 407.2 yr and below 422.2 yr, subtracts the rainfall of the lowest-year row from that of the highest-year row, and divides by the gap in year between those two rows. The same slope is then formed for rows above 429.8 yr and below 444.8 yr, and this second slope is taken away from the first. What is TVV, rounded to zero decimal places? -2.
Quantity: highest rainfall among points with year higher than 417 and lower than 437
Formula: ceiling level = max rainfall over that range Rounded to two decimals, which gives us 95.00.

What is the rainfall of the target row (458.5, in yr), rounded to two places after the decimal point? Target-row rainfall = 97.88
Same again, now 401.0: 90.88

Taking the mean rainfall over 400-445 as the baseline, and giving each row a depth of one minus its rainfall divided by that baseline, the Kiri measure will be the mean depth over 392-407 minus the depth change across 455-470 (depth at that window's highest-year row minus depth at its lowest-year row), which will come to -0.14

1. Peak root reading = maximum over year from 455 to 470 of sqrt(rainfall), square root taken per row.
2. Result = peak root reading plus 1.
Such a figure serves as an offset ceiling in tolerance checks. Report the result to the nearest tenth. 11.0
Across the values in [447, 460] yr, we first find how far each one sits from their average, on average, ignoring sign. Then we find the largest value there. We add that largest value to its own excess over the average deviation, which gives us 197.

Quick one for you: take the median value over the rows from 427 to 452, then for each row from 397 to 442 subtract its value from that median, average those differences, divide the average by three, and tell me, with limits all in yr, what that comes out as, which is 6.0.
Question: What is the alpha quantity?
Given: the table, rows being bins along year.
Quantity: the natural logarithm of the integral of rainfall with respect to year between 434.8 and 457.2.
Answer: 7.68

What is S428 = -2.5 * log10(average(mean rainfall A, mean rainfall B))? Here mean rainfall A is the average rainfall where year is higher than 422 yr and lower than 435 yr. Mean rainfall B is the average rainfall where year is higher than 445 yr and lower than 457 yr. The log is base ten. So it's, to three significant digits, -4.87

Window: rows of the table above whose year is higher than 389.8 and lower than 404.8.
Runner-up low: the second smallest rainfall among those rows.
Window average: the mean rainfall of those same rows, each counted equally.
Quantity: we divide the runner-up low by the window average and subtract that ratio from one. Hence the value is 0.008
